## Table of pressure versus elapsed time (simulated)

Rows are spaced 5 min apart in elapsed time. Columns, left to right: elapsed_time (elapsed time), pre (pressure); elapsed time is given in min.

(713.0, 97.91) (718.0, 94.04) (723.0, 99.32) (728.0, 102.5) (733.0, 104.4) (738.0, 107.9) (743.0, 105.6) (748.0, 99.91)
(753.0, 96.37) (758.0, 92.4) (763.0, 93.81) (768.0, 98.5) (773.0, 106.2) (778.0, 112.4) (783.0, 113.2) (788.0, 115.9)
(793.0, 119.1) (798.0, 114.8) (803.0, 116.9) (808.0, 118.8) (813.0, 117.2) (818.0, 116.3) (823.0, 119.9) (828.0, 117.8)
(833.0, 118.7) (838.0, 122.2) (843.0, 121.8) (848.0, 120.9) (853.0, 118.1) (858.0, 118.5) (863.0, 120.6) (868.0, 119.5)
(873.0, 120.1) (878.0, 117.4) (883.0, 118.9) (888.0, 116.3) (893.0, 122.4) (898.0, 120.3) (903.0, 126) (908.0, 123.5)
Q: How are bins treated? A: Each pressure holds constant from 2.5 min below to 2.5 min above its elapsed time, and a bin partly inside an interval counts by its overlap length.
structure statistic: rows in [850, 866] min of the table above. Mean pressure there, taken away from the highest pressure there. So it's 1.5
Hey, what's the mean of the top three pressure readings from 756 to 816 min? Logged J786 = 118.4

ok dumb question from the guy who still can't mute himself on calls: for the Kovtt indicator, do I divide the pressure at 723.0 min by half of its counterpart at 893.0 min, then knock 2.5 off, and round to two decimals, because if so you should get -0.88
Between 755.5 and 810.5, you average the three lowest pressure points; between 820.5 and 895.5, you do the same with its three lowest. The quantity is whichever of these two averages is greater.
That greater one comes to 117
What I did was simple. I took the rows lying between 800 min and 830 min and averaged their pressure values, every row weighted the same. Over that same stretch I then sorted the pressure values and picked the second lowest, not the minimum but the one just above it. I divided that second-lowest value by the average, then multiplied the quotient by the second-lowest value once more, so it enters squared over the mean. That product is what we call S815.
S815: 116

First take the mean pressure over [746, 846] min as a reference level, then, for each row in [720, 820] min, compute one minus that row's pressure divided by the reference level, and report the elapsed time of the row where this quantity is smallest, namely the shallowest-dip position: 793.0 min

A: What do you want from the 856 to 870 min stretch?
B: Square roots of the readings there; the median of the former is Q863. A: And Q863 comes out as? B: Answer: 10.93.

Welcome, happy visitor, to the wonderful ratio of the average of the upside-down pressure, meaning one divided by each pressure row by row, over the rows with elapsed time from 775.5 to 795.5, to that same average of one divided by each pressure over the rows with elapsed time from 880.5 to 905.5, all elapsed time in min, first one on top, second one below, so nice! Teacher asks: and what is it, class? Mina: 1.05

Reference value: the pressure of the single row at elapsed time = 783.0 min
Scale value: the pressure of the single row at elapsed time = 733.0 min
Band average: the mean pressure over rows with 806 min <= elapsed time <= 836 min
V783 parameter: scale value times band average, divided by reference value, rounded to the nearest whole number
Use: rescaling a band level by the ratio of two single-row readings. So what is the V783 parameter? 109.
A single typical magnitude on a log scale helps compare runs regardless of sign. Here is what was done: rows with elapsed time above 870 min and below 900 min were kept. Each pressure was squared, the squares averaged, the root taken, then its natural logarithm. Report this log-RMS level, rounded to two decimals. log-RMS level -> 4.78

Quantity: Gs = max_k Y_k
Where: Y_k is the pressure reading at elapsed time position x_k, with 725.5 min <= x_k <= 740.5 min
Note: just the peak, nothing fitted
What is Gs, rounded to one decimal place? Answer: 107.9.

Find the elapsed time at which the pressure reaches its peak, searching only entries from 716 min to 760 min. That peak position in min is 738.0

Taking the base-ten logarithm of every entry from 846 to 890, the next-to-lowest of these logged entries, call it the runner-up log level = 2.070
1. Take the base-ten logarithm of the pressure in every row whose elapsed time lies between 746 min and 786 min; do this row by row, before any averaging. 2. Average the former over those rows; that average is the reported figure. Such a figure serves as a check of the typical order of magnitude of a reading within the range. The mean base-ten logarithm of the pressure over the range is 2.01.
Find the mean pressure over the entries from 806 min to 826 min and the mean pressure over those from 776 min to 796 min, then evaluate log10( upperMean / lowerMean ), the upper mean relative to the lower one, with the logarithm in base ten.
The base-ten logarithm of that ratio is 0.01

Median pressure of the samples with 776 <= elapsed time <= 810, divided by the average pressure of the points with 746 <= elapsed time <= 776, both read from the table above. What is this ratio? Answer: 1.18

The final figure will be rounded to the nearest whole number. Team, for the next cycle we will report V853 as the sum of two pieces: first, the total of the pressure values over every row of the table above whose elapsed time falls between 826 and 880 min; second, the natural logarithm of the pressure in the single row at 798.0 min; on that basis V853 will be 1320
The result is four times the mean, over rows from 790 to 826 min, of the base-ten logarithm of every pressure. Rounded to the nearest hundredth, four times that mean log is 8.28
